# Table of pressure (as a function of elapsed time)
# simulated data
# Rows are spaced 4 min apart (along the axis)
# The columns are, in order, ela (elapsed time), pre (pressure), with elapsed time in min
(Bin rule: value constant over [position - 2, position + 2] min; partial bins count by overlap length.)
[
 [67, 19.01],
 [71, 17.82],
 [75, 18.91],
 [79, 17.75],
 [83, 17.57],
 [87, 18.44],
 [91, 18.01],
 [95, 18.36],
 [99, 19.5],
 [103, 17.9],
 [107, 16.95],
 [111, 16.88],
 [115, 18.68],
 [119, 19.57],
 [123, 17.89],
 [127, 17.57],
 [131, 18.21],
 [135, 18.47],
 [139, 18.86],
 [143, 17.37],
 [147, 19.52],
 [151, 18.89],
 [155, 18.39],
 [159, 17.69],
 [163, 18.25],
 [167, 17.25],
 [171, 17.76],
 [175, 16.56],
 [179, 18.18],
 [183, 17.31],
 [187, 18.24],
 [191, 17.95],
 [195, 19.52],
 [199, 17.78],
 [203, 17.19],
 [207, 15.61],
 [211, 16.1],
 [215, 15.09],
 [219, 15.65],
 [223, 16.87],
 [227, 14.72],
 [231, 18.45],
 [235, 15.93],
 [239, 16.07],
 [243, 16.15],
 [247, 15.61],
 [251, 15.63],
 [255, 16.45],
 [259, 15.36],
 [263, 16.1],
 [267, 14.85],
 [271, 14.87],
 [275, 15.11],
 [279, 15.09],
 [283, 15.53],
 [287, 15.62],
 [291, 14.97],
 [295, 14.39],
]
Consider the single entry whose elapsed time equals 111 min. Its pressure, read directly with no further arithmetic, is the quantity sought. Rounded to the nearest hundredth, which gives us 16.88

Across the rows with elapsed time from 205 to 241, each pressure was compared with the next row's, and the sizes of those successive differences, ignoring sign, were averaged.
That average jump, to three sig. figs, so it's 1.48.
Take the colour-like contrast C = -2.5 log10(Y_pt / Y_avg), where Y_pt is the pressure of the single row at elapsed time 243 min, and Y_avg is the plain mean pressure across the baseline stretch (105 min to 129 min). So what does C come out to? 0.11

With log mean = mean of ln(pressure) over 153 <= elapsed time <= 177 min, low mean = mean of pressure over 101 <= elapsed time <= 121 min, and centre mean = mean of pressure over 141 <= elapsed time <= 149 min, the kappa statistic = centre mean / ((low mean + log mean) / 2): 1.77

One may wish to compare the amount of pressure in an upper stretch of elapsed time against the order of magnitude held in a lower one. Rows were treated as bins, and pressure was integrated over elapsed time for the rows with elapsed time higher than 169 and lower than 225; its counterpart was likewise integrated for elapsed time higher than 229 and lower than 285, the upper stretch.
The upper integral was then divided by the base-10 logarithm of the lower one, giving 296.7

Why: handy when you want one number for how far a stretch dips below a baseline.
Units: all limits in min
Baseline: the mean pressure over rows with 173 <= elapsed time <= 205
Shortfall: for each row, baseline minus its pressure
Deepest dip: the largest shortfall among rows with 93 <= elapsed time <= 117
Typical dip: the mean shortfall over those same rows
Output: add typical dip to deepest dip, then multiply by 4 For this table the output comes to 3.0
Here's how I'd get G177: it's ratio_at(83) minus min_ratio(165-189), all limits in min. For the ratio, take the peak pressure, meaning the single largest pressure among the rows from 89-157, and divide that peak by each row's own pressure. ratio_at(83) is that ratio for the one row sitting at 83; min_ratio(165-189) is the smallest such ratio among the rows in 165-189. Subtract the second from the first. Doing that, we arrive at 0.041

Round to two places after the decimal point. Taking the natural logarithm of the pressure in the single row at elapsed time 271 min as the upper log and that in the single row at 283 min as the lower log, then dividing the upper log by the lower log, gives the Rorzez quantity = 0.98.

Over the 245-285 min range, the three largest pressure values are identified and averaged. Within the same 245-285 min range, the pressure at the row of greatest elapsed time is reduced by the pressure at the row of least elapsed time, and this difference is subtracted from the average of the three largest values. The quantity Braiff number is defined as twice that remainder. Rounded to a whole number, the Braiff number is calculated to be 32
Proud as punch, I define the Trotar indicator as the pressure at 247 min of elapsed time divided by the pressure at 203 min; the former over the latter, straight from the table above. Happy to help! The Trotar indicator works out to 0.91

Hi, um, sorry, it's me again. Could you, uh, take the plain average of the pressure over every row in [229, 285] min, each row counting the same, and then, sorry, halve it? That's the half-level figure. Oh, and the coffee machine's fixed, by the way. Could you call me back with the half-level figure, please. 7.9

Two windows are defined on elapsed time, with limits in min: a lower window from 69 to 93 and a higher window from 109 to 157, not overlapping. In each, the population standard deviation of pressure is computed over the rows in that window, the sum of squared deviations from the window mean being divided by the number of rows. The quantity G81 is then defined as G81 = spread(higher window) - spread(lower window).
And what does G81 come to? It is 0.3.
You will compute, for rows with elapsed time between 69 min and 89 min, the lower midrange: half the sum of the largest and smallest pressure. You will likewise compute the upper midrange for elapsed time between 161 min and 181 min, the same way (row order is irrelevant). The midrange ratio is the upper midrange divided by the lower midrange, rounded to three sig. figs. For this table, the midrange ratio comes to 0.954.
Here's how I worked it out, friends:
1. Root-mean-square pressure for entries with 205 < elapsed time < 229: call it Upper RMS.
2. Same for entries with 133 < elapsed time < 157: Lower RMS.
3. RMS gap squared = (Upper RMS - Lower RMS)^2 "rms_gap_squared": 8.4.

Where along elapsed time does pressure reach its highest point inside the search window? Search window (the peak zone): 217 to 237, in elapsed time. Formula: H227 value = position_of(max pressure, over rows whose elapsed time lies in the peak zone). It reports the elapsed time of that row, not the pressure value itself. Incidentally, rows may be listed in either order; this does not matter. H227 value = 231 min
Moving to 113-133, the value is 119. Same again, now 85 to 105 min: 99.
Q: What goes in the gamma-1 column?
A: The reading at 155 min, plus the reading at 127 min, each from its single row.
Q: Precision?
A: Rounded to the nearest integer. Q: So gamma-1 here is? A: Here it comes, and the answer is 36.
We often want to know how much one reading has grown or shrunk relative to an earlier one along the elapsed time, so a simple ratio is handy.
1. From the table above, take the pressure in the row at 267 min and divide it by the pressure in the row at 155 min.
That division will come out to 0.81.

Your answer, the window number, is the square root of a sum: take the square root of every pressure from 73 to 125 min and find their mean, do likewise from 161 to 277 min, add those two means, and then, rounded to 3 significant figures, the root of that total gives 2.89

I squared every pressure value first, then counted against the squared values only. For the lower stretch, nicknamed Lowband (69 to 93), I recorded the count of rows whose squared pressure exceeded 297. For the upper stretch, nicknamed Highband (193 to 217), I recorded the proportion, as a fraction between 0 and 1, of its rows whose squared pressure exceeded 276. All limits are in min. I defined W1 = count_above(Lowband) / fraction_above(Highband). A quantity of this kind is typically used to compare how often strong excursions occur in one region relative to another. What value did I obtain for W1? 12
